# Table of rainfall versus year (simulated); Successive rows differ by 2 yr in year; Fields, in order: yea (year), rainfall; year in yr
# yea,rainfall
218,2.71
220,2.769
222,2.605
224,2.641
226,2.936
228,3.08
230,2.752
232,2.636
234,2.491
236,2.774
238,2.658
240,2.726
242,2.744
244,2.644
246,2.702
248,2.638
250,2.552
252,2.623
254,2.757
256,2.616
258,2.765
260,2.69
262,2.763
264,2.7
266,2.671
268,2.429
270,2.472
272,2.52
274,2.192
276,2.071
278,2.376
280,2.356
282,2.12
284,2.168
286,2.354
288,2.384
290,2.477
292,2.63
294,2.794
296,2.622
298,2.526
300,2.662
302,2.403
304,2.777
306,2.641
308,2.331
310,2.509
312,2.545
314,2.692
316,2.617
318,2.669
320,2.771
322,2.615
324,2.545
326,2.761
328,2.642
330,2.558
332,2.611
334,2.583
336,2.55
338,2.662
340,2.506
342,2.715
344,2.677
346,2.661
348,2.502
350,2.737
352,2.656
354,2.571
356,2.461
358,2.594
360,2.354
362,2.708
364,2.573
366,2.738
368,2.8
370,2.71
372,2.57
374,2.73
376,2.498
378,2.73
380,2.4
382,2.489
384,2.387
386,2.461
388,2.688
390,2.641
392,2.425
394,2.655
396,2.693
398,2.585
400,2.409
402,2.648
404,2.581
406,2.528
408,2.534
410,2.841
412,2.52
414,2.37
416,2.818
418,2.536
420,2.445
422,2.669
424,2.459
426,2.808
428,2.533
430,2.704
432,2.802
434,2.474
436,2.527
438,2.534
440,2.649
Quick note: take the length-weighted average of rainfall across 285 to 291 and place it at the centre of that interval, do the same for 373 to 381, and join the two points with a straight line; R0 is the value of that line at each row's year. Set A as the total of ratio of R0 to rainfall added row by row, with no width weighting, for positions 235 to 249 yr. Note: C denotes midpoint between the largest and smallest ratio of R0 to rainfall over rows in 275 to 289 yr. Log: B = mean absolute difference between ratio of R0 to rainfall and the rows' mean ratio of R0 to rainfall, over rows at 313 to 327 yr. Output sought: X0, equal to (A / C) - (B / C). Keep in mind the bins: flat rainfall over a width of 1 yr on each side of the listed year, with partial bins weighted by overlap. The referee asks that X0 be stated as 5.5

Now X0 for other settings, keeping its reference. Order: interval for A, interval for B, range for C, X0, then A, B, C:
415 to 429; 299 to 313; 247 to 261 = 8.2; 7.22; 0.047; 0.88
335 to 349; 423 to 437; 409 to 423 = 6.5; 6.76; 0.053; 1.03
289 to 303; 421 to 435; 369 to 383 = 6.4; 6.57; 0.050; 1.01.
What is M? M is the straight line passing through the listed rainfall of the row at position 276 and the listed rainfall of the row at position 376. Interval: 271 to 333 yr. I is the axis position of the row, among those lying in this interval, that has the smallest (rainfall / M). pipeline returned 276 yr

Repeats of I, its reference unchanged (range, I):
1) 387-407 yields 400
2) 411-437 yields 414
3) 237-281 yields 276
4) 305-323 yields 308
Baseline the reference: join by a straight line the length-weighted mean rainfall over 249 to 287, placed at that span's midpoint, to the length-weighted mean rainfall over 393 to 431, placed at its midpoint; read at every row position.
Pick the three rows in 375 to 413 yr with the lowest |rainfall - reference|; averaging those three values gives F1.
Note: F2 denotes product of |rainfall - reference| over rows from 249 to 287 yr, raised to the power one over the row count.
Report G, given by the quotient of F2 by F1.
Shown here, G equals 7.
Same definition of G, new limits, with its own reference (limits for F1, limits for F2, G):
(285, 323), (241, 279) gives 9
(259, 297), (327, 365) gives 3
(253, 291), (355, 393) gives 4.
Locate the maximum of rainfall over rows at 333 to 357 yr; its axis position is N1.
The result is 350 yr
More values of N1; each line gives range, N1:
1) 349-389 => 368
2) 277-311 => 294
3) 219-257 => 228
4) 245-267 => 258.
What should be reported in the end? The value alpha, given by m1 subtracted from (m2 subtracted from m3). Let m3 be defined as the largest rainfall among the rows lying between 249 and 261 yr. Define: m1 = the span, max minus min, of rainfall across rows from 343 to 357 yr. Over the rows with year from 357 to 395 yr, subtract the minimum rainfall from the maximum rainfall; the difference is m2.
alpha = 2.04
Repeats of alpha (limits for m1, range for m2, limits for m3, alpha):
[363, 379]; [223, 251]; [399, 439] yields 1.95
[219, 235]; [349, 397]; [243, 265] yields 1.73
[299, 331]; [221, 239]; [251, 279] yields 1.73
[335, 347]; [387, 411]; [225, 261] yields 2.44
